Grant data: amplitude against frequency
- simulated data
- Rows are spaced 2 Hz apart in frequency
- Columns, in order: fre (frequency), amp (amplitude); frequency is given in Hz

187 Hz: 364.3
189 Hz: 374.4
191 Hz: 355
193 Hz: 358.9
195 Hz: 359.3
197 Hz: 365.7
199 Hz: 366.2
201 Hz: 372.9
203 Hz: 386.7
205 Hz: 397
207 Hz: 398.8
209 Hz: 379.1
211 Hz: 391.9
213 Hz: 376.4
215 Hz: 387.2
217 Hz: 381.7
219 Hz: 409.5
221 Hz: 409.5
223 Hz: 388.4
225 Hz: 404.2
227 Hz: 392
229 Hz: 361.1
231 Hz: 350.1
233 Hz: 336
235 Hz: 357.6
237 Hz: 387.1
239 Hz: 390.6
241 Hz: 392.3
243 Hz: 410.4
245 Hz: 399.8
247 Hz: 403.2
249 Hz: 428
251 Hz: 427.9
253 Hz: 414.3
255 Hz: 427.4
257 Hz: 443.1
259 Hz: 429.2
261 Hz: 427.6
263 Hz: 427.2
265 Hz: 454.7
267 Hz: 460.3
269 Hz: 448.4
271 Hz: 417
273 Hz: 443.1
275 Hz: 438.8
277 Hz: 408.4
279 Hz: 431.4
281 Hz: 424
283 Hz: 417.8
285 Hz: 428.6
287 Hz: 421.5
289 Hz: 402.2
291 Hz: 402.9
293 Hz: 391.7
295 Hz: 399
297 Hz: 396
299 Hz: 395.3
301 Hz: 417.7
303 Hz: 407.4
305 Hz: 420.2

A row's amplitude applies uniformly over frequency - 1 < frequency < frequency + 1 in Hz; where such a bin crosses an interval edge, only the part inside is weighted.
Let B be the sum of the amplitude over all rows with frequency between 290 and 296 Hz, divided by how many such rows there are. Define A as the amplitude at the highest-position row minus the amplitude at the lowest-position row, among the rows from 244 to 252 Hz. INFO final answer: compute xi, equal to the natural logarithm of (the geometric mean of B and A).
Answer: 4.66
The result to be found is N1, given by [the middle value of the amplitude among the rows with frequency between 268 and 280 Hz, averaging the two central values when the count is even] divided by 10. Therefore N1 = 44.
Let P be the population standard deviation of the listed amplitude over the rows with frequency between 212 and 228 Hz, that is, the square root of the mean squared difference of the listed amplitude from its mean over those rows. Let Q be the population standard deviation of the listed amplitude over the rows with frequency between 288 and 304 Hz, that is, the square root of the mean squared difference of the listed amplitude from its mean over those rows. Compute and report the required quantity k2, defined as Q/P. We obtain 0.6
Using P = 11.9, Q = 7.7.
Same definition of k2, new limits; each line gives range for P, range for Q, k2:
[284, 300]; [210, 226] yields 1.0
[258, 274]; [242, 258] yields 1.0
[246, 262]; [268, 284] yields 1.2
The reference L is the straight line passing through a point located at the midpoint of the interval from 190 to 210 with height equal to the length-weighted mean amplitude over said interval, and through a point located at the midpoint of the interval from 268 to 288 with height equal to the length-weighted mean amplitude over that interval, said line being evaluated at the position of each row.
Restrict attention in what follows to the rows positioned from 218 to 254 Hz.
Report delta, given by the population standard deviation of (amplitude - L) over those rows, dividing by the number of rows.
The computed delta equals 24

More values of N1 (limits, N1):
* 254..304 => 42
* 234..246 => 39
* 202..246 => 39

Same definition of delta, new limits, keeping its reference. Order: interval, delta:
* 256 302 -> 27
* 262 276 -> 15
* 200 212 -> 9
